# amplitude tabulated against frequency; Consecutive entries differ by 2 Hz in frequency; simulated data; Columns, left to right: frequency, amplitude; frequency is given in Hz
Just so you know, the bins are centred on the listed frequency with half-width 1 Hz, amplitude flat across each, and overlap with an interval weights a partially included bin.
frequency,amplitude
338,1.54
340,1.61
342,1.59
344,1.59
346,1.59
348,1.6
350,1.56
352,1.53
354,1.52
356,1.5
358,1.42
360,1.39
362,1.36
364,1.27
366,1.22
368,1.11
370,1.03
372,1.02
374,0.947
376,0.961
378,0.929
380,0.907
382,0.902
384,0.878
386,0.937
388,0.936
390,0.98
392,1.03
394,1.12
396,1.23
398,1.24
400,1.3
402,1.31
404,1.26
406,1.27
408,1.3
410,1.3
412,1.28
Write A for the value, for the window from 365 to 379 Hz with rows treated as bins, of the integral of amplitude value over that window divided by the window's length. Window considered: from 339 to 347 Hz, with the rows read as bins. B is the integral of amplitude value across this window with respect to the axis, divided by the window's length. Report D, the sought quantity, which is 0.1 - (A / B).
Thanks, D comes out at -0.5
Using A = 1.0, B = 1.6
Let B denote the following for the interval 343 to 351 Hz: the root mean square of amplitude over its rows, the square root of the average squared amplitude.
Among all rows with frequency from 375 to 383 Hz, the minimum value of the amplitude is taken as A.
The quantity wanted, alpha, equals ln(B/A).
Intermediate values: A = 0.902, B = 1.59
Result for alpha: 0.6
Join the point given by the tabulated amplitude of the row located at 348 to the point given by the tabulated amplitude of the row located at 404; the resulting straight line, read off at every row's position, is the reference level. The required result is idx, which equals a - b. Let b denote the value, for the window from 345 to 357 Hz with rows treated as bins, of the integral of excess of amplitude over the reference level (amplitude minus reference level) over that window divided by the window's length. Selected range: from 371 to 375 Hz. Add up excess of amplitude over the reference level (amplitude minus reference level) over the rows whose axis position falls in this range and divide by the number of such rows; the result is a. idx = -0.43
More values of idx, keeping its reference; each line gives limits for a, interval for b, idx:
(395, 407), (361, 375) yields 0.33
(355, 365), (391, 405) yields -0.06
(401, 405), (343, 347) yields 0.05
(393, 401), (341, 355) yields -0.05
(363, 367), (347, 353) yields -0.23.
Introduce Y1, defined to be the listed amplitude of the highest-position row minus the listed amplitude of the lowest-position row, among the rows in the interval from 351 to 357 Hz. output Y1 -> -0.03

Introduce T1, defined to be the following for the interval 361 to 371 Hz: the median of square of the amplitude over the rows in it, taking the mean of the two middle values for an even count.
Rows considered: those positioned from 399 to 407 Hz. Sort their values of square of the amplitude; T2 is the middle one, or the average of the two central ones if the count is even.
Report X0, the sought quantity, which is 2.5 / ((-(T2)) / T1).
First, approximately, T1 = 1.5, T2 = 1.7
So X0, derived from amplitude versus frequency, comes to -2.3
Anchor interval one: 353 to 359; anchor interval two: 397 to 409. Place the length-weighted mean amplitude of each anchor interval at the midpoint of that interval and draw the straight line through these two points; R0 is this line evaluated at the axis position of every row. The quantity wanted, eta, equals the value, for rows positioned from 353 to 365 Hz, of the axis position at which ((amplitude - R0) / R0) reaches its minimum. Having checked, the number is 364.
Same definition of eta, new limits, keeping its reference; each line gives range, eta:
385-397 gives 386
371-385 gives 384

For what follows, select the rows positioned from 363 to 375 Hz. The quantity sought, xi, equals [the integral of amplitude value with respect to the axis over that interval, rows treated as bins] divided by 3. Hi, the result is 4.40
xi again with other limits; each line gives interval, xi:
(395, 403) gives 3.39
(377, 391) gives 4.31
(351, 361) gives 4.91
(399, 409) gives 4.29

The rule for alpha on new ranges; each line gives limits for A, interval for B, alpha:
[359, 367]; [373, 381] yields -0.3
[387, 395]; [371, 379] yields 0.0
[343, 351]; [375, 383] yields -0.5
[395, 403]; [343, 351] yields 0.3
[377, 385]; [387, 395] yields 0.1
